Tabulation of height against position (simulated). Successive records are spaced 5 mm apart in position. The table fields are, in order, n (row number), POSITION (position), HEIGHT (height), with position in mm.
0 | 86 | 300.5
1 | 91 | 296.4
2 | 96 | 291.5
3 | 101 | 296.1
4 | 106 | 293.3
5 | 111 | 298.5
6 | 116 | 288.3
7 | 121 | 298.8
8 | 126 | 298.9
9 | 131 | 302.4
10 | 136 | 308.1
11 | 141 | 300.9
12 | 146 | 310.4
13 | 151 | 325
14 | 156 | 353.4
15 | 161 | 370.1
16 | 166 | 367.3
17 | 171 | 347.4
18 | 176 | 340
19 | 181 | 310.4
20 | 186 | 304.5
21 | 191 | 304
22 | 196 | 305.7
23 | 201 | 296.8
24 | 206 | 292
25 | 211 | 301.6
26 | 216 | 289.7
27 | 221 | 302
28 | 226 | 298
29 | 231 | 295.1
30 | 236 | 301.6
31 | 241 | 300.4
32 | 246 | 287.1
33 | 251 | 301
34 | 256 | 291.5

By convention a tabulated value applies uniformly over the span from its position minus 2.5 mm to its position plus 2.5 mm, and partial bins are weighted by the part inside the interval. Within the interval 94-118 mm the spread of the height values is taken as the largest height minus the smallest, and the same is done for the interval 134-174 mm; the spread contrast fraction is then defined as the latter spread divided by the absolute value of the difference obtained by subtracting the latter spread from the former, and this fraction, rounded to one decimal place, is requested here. 1.2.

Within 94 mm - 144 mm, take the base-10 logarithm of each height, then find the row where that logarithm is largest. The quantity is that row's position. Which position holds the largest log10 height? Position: 136 mm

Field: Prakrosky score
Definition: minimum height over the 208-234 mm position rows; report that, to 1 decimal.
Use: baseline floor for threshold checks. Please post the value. 289.7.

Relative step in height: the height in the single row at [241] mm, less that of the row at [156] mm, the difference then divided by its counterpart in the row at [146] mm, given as -0.17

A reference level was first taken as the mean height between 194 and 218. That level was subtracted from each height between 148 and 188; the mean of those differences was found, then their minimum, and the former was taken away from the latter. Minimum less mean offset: -35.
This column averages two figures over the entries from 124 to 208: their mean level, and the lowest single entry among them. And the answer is 306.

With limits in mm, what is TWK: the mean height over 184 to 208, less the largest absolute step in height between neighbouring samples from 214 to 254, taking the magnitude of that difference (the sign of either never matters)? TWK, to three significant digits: 287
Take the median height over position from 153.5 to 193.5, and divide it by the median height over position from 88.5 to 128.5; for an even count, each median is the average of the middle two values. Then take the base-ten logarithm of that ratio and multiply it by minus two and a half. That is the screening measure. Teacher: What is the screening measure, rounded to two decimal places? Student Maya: -0.16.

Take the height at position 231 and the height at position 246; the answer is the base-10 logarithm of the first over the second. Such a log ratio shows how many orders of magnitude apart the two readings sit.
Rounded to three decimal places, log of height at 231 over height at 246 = 0.012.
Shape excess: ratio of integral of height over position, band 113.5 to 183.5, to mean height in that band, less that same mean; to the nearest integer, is -253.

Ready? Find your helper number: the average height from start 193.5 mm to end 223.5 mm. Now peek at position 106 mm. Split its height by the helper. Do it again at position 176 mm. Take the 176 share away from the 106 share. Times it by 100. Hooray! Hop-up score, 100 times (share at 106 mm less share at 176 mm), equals -16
